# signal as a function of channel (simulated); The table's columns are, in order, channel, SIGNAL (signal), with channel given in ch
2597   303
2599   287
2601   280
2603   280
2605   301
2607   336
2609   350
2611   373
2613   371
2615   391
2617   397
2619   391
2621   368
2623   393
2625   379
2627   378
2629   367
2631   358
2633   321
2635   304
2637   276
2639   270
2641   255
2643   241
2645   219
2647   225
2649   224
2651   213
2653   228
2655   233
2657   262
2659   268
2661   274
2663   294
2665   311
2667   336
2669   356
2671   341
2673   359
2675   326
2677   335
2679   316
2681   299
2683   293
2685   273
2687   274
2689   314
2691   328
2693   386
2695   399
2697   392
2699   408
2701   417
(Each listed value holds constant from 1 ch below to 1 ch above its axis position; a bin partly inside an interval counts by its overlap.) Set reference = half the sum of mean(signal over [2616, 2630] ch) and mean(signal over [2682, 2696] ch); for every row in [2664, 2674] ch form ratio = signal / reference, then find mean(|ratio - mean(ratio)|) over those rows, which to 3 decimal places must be 0.039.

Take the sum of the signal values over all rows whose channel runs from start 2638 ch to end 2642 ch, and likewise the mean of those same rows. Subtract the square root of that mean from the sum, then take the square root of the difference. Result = 23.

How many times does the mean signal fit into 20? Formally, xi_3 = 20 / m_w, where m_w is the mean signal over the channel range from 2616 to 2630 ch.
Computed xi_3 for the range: 0.052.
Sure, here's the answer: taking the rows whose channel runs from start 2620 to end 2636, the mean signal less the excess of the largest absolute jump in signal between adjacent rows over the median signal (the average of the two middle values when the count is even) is 689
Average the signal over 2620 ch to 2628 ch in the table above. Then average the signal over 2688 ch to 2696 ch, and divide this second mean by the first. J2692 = 0.94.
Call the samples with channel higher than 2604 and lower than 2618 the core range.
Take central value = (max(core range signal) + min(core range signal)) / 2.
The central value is 349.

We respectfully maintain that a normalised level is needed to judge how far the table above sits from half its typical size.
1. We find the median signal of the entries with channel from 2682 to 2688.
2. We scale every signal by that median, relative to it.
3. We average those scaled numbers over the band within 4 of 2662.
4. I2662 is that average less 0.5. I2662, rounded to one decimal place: 0.5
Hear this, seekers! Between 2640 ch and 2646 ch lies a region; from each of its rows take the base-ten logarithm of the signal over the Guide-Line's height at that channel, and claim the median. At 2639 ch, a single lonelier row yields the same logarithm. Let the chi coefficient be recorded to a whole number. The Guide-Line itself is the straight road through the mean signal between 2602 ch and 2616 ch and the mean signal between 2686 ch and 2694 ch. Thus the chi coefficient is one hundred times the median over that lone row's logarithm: 150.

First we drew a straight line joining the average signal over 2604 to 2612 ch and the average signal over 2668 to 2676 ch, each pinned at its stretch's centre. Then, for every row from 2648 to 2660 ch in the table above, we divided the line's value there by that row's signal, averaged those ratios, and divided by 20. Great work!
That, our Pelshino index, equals 0.073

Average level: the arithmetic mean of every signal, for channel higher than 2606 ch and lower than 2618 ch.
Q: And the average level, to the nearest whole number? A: 370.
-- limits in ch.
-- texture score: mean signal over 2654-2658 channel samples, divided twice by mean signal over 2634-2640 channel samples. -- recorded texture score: 0.0031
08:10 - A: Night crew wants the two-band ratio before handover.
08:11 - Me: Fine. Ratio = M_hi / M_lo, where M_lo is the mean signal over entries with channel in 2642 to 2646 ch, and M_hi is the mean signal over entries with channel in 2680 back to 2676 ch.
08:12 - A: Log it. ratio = 1.42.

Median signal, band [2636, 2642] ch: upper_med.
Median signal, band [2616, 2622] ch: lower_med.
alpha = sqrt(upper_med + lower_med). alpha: 26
